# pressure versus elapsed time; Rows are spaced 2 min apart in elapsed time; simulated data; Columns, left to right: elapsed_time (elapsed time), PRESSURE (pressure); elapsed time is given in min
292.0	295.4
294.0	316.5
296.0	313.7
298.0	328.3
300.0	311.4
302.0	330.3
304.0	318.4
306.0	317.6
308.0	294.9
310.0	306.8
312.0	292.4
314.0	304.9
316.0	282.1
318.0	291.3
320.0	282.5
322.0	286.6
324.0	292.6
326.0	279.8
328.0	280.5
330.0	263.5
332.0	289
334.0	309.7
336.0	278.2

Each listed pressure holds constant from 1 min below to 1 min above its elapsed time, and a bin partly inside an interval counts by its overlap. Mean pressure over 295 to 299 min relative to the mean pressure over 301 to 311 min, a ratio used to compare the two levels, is 1.02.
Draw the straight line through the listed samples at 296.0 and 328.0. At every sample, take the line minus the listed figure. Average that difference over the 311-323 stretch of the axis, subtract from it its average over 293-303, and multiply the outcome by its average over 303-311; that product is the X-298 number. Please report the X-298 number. -74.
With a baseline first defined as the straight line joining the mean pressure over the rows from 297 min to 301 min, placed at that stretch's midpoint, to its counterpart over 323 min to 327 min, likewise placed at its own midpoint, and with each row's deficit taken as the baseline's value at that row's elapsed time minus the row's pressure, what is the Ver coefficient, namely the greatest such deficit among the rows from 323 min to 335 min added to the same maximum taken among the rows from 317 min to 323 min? 26.4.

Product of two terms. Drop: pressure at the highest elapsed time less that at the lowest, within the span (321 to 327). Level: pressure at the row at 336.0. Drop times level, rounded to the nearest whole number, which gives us -1892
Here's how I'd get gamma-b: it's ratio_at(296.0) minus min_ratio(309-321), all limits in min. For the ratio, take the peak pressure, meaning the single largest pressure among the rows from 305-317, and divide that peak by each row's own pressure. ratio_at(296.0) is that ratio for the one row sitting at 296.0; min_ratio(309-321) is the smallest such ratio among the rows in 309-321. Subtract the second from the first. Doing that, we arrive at -0.02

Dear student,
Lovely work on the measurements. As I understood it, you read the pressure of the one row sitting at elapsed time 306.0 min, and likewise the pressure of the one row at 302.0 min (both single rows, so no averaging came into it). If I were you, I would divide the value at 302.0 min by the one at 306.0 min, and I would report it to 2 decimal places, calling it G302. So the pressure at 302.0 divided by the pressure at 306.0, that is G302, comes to 1.04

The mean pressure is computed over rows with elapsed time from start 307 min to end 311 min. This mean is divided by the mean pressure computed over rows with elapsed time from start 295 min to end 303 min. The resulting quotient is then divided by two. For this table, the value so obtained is 0.47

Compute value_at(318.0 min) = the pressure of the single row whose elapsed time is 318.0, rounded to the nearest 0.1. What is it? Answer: 291.3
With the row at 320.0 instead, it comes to 282.5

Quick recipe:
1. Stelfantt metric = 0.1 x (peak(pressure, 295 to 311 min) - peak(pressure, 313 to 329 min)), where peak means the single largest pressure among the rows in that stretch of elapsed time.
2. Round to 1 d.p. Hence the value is 2.5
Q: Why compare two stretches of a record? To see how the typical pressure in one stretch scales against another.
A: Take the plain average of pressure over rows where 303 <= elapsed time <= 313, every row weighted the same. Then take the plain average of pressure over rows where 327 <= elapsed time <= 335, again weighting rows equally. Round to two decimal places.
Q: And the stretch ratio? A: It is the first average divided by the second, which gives 1.07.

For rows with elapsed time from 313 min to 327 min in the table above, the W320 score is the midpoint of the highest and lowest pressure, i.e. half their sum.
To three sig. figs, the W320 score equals 292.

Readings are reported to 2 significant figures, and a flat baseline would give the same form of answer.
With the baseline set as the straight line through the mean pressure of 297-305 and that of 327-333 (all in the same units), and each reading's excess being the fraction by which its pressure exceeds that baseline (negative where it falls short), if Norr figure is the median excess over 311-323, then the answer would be -0.026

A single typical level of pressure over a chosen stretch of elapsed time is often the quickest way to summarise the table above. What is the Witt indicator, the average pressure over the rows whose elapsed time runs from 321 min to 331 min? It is 281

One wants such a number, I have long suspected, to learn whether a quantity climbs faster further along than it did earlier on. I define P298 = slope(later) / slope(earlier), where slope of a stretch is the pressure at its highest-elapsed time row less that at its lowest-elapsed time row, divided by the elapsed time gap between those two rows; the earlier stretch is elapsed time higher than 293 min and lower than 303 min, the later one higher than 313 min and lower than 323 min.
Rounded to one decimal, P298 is -1.3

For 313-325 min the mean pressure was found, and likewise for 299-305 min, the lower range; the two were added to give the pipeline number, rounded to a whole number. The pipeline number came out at 610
